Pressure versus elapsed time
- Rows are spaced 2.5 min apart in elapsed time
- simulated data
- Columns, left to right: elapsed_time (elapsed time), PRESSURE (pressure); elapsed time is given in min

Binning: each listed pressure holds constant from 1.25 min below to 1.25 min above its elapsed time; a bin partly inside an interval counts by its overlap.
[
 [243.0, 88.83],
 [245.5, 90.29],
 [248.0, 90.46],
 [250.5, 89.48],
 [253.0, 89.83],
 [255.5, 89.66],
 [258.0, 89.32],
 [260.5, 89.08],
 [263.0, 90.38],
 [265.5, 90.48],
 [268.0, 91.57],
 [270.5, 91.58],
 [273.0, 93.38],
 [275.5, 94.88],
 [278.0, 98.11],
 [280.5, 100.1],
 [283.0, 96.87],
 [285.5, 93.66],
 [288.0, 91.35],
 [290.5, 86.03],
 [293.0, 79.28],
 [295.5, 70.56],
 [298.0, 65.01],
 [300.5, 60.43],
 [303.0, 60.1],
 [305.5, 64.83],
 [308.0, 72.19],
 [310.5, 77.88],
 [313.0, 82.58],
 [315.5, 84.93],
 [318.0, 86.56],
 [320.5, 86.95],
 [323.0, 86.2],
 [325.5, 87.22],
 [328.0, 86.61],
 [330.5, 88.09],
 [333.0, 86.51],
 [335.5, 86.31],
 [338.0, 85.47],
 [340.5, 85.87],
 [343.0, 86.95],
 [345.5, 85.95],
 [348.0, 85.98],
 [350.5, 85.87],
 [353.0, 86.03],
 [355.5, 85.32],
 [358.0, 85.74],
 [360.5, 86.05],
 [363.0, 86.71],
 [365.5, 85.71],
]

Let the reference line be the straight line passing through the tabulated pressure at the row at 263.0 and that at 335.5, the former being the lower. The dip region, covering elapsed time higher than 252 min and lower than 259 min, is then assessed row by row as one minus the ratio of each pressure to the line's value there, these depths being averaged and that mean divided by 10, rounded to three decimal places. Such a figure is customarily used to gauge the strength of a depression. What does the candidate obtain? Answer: 0.001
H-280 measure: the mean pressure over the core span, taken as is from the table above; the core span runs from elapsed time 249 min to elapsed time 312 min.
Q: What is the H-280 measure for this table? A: 85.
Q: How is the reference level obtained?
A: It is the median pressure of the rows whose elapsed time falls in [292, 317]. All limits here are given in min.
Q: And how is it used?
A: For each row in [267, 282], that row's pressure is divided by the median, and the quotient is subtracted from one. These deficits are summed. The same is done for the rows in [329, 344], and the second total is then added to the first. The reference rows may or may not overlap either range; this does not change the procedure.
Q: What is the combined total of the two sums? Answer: -3.3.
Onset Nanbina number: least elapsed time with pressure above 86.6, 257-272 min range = 258.0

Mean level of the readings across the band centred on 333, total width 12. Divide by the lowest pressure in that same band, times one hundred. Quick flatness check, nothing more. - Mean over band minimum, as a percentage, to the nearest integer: 101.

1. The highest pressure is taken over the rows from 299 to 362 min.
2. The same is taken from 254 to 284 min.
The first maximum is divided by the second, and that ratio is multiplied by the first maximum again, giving 78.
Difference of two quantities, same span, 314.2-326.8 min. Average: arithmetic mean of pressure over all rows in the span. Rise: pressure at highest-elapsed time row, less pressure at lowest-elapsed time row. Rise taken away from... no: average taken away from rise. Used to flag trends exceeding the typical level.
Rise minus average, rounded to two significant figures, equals -84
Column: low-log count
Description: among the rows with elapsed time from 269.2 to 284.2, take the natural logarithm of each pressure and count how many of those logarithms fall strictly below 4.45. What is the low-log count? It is 0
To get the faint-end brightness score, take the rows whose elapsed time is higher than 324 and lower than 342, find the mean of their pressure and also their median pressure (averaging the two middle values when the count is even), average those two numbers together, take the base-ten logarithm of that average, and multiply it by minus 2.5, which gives -4.84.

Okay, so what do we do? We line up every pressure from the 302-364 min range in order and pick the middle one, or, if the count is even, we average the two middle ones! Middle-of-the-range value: 86.0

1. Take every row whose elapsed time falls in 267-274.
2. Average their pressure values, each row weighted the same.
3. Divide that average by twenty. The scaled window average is 4.61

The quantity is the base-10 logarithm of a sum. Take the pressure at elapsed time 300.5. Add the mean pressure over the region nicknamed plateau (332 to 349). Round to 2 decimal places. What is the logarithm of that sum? 2.17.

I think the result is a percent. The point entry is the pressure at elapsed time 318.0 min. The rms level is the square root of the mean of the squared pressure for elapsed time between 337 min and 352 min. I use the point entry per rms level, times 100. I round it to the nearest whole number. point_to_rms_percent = 101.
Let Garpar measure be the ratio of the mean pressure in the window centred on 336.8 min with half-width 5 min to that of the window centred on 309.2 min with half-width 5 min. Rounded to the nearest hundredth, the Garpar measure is 1.16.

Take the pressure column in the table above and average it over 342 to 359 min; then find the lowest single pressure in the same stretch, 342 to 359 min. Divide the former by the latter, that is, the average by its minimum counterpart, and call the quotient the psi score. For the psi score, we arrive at 1.01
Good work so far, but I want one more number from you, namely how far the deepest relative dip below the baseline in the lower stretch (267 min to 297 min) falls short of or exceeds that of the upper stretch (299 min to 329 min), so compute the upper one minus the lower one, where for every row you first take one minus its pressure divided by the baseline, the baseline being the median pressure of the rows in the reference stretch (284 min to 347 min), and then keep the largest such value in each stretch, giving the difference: 0.1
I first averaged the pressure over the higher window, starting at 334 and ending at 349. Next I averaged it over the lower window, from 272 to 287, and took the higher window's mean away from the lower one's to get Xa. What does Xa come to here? 10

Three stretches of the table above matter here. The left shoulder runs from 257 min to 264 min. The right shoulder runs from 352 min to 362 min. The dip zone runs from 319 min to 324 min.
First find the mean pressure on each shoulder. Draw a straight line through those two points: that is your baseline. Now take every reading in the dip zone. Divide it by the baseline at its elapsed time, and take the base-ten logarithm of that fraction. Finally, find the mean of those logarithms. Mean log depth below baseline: -0.003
